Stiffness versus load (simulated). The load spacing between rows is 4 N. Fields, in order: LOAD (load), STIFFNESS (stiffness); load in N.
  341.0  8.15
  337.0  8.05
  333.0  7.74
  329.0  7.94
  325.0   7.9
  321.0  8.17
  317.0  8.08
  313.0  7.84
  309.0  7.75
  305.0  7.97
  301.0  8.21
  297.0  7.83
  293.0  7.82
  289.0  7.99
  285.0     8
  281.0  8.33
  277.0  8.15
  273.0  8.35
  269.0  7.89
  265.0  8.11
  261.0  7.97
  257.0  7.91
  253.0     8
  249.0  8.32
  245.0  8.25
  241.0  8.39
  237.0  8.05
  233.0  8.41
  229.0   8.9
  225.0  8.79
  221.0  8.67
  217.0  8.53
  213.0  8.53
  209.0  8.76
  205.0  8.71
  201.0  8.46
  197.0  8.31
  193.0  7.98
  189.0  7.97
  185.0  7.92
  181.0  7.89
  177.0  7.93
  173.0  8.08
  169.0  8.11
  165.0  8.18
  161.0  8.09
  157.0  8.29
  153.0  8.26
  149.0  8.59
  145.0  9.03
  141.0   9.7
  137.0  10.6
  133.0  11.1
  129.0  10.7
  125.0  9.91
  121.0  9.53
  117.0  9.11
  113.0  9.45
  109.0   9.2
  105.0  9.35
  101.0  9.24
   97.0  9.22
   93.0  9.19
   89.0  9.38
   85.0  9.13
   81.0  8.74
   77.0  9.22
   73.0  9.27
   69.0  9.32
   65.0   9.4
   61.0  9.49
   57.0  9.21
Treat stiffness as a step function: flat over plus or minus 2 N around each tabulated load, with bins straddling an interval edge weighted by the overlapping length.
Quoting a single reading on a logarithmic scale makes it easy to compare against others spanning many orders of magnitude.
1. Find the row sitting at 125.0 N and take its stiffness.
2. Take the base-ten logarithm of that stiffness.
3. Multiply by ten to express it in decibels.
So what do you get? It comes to 10.0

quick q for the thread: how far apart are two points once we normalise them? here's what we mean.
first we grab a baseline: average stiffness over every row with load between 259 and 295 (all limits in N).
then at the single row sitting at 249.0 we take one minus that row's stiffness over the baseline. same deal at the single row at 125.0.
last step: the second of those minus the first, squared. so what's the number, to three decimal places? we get 0.039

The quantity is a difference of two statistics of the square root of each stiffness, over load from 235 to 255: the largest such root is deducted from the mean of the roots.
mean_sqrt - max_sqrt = -0.033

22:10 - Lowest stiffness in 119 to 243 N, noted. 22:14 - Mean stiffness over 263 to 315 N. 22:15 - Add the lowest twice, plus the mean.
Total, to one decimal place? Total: 23.8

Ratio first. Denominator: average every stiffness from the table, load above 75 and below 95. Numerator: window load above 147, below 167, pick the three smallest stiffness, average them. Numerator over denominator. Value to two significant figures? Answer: 0.90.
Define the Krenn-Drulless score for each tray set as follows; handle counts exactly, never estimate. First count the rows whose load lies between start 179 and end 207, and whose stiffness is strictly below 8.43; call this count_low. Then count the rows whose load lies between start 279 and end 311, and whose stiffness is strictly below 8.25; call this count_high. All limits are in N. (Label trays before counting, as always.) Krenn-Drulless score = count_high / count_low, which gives 1.4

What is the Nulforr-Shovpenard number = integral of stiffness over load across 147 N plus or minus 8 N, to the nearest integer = 142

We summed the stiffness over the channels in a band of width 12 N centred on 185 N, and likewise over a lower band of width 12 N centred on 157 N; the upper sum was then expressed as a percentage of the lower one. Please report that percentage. 97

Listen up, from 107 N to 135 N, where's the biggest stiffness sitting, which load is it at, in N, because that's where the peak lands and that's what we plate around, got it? 133.0 N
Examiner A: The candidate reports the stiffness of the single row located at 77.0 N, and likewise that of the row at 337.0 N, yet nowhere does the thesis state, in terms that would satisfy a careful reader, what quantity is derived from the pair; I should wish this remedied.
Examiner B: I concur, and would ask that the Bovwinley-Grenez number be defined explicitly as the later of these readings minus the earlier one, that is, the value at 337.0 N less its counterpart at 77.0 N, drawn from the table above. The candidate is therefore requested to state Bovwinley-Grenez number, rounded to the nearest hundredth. -1.17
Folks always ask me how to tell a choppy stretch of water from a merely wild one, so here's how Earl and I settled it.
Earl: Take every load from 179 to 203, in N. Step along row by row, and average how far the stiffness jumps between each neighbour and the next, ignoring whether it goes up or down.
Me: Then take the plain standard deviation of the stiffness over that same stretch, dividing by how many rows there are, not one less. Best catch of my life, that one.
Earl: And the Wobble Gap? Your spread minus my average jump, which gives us 0.10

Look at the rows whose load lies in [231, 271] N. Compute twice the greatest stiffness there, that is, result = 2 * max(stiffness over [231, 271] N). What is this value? 16.8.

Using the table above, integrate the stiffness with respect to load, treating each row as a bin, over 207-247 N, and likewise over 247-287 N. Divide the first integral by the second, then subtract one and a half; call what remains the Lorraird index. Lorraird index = -0.448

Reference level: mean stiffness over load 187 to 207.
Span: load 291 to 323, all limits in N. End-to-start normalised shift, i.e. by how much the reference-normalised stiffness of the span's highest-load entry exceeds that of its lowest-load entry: 0.04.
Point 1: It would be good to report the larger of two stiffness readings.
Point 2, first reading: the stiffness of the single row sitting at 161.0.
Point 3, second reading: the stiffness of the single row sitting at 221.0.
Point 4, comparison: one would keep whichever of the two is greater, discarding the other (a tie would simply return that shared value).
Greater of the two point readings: 8.67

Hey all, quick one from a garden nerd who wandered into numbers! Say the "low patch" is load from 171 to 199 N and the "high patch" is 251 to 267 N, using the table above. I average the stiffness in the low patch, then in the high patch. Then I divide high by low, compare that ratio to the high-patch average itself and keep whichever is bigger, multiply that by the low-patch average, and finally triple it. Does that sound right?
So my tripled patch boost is 192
